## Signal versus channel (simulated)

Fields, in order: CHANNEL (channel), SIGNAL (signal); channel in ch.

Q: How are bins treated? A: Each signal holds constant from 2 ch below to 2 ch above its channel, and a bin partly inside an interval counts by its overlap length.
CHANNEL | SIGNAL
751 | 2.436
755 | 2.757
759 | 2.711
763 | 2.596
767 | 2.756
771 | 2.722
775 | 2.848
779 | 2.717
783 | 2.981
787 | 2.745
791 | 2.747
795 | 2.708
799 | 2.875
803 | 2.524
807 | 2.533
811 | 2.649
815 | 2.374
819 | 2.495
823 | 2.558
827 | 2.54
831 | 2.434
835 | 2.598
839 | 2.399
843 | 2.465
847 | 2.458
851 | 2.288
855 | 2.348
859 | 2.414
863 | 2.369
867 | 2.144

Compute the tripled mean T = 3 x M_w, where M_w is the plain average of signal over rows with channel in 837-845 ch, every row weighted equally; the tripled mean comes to 7.3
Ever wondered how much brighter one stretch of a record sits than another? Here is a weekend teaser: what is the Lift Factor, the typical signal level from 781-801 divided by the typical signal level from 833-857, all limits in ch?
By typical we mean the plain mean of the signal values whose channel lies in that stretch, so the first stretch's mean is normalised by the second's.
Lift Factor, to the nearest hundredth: 1.16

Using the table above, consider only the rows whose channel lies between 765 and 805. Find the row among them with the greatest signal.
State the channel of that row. 783 ch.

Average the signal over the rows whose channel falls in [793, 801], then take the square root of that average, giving 1.67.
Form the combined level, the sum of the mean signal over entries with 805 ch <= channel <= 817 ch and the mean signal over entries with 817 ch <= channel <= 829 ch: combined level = 5.05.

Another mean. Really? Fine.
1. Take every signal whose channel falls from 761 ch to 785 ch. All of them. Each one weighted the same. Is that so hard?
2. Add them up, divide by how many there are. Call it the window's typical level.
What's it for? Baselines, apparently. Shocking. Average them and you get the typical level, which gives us 2.8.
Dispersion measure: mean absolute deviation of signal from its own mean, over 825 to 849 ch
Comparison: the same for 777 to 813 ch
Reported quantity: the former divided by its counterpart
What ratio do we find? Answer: 0.56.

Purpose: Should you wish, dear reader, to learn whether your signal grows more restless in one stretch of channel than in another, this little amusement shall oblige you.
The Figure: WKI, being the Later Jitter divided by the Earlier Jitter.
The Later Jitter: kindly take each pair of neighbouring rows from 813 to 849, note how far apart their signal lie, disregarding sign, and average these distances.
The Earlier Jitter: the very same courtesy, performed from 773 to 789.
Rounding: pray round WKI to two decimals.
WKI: 0.44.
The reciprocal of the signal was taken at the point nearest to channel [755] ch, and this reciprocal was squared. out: 0.132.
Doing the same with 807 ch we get 0.156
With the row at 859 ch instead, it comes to 0.172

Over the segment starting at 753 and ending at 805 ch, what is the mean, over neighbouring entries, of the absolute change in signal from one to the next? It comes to 0.139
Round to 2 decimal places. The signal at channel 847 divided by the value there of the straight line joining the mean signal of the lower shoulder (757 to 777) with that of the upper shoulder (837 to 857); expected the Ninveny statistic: 1.03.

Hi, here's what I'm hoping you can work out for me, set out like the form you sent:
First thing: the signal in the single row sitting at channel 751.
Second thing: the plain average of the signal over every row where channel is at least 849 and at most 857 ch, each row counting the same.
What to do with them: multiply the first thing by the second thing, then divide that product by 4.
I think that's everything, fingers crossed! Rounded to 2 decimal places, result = 1.41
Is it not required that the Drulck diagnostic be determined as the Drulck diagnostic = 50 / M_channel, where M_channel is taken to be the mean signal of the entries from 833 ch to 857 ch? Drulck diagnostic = 20.6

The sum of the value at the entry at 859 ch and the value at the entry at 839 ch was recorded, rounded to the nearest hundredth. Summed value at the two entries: 4.81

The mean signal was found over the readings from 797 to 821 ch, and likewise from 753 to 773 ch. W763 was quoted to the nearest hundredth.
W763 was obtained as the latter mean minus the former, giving 0.13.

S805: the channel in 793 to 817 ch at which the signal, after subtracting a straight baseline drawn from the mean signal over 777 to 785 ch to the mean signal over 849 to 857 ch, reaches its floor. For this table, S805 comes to 815 ch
